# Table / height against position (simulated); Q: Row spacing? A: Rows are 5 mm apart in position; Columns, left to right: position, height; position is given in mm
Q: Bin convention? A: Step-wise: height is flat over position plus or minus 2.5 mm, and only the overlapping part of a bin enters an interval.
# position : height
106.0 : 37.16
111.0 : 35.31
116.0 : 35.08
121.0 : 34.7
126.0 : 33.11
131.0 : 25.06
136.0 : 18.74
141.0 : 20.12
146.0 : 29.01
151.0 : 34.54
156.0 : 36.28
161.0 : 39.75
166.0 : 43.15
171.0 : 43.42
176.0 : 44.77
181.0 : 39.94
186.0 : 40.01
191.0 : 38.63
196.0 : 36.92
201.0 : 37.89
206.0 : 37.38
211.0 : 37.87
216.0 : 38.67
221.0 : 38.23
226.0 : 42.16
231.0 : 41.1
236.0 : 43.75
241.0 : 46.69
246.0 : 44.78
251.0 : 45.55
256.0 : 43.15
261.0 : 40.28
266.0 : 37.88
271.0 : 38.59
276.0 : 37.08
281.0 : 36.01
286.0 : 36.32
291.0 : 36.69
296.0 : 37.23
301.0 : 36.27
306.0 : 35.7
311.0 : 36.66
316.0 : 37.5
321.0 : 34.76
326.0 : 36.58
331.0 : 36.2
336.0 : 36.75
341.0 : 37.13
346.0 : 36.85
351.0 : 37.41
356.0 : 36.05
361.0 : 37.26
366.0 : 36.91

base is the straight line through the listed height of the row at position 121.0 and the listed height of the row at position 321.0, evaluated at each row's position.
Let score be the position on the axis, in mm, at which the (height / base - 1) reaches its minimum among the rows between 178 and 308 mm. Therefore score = 306.0 mm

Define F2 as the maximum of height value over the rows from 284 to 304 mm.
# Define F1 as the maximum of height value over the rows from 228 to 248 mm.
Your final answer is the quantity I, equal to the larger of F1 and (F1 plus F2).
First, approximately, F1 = 46.69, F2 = 37.23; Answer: 84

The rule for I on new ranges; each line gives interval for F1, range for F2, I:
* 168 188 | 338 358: 82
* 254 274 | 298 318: 81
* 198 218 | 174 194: 83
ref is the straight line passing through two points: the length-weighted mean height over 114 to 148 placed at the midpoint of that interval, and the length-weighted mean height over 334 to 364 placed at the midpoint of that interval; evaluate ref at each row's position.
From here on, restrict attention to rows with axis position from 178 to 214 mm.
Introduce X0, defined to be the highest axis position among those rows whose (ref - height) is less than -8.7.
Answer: 186.0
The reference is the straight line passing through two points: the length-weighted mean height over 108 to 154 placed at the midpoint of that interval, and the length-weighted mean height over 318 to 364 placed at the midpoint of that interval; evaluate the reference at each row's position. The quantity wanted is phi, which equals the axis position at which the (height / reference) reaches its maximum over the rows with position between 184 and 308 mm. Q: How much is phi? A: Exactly 241.0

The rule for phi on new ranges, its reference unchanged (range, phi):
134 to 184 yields 176.0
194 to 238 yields 236.0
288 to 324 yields 296.0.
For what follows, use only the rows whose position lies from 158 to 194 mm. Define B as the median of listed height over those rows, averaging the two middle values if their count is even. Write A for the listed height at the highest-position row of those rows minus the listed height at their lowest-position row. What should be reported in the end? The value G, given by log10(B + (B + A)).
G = 1.90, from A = -1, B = 40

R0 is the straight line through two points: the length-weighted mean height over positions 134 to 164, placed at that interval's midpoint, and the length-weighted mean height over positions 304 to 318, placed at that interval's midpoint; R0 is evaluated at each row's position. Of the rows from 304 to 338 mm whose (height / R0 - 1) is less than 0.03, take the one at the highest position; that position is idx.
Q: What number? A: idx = 336.0 mm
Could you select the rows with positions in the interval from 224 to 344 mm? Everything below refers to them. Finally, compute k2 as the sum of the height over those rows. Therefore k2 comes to 935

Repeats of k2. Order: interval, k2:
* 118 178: 403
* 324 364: 294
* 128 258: 988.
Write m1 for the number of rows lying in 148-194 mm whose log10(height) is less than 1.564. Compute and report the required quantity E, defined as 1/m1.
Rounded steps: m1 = 2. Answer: 0.50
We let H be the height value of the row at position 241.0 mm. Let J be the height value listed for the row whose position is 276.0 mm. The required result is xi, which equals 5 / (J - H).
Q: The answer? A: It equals -1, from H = 46.69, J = 37.08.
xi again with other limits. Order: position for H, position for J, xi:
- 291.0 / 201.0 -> 4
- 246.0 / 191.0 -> -1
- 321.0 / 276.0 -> 2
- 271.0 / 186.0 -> 4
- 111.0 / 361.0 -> 3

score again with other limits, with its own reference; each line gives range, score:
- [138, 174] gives 141.0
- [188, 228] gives 196.0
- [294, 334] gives 321.0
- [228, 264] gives 261.0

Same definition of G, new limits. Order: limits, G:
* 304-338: 1.87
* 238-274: 1.89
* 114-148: 1.72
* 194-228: 1.91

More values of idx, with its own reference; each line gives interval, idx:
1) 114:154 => 146.0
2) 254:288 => 286.0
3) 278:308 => 306.0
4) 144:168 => 146.0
